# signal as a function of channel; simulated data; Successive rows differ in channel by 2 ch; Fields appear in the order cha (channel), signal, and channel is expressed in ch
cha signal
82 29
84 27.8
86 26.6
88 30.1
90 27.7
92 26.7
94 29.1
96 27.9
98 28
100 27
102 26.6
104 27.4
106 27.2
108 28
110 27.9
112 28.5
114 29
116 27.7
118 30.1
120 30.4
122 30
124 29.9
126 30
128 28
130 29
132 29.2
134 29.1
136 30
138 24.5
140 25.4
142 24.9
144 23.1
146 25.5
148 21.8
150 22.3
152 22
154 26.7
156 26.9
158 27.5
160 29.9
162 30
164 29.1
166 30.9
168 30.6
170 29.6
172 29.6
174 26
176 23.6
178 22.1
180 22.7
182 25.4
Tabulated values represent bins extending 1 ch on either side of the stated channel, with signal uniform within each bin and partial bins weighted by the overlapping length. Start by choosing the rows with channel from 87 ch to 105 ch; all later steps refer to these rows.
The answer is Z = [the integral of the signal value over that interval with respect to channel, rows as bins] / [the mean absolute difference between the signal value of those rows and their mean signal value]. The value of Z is 599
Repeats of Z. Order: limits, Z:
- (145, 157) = 134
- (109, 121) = 386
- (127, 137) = 649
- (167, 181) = 119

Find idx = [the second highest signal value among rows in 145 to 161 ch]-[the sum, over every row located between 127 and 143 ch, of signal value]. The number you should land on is -193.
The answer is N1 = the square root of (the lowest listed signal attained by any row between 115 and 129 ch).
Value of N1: 5.3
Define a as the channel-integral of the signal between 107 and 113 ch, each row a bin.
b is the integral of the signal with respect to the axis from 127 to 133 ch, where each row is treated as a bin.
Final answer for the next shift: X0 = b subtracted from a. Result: -4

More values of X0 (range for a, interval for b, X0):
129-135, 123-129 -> -1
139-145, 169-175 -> -24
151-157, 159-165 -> -27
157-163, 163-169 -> -6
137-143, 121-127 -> -30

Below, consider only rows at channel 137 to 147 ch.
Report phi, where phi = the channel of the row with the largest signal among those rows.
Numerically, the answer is 146 ch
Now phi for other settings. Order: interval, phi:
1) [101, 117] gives 114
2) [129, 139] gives 136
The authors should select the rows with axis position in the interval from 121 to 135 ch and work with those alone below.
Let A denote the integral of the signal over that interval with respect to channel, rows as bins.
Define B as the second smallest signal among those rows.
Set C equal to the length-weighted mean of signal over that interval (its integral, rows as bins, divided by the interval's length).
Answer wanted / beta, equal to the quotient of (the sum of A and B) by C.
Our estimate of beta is 15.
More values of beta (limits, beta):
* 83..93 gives 11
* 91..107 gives 17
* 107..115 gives 9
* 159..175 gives 17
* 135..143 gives 9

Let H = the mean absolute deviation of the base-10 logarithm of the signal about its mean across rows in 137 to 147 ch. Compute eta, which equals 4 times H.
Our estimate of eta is 0.050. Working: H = 0.013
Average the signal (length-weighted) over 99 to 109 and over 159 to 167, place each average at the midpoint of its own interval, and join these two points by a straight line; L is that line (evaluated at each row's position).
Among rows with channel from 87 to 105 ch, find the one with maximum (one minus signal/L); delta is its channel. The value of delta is 102 ch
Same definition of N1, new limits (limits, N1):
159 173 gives 5.4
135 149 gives 4.7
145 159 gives 4.7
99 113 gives 5.2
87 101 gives 5.2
